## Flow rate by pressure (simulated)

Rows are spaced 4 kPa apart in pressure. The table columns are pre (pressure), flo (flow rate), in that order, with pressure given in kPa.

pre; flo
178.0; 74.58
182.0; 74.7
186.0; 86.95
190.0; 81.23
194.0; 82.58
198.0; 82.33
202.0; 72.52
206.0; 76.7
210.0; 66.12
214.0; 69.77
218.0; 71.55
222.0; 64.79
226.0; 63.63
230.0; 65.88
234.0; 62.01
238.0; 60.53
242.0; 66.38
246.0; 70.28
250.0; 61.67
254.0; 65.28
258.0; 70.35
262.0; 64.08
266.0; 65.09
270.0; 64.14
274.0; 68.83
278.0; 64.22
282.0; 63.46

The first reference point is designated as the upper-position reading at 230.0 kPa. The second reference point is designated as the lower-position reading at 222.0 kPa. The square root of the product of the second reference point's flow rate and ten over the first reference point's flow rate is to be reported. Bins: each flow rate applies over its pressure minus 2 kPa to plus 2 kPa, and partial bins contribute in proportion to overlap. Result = 3.14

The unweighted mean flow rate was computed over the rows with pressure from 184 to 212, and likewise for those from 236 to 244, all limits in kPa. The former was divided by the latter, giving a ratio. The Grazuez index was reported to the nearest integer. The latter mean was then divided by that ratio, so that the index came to 51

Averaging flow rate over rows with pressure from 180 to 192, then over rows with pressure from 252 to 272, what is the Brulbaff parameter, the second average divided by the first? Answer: 0.81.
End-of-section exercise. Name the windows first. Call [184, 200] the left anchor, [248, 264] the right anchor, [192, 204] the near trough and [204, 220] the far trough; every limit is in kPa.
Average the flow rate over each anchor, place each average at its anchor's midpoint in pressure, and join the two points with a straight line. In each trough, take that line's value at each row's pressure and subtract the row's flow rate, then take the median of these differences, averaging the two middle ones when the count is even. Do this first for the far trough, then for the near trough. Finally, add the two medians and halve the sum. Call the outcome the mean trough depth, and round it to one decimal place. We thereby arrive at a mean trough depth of 3.0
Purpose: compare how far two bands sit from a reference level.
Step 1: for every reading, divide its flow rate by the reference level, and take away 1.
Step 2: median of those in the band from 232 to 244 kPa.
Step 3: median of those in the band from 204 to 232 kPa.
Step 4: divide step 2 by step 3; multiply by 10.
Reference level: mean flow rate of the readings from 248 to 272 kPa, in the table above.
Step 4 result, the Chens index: -30.4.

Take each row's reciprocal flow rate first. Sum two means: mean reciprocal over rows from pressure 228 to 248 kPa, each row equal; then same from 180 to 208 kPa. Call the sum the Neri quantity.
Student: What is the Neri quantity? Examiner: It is 0.0280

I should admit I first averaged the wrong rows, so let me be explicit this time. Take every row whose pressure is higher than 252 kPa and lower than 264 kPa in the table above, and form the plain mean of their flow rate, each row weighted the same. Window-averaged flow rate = 66.6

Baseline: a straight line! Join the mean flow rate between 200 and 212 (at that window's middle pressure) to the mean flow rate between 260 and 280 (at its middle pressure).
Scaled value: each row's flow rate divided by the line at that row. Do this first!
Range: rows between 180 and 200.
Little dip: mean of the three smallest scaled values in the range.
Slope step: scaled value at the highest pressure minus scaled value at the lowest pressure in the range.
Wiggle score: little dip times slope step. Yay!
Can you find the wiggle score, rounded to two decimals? 0.14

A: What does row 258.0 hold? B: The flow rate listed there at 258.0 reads 70.35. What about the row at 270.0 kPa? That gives 64.14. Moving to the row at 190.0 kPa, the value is 81.23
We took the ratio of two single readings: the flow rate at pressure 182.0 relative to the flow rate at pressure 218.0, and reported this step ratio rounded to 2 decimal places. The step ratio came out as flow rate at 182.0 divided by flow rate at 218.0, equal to 1.04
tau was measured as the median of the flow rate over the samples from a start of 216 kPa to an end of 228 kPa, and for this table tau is 64.8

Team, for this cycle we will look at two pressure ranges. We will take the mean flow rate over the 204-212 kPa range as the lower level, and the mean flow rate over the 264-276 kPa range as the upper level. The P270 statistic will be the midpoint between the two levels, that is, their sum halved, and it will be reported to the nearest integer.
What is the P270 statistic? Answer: 69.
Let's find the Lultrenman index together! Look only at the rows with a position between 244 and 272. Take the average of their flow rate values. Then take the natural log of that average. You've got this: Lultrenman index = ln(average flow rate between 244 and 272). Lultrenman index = 4.19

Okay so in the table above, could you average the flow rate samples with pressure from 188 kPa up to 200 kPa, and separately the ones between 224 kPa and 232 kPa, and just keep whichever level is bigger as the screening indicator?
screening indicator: 82.0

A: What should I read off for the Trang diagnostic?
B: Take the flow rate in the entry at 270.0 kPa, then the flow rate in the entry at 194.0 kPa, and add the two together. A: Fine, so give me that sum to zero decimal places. 147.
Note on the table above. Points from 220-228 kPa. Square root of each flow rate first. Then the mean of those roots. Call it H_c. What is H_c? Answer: 8.01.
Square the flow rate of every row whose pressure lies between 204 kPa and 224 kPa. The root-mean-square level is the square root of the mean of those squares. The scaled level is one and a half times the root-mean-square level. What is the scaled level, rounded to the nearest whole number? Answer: 105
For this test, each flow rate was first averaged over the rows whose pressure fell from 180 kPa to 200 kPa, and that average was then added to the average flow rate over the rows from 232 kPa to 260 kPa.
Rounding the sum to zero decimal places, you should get 147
